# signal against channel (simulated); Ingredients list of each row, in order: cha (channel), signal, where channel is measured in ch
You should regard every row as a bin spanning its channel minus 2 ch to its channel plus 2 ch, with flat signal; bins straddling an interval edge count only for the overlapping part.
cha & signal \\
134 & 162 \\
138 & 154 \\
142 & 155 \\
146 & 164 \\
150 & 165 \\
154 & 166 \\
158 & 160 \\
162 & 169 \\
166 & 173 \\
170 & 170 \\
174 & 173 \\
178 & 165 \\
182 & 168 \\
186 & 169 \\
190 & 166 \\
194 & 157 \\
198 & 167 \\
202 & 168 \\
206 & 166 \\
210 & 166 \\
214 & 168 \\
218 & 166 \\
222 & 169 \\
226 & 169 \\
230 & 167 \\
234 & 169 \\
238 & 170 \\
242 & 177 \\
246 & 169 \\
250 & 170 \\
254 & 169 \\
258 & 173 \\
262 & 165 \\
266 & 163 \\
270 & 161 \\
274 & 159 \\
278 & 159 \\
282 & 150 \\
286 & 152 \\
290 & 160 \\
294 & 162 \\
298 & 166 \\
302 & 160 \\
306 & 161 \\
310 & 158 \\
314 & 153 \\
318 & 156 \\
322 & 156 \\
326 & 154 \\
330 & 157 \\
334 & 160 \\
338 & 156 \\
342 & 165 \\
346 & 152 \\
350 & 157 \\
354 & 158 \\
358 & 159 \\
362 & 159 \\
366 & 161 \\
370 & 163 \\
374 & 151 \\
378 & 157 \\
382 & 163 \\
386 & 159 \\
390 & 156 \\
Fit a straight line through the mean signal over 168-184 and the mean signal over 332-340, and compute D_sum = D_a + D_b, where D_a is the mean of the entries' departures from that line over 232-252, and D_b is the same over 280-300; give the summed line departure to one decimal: 3.4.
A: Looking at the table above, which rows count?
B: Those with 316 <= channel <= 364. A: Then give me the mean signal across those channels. 157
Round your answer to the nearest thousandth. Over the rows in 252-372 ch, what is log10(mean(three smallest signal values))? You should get 2.180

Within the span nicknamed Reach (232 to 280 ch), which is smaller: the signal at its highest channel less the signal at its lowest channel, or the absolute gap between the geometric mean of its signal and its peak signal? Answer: -10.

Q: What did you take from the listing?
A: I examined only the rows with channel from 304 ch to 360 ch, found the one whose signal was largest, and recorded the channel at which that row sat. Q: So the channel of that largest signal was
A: 342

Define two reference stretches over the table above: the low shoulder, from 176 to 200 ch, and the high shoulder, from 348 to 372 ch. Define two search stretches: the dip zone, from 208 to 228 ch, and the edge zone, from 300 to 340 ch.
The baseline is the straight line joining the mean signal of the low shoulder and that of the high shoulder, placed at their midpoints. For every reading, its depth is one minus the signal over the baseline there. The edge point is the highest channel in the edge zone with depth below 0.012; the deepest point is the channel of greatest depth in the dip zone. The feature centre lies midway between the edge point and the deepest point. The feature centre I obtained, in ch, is 272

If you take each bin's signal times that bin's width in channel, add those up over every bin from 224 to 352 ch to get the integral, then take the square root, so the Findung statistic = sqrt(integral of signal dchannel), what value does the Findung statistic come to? 144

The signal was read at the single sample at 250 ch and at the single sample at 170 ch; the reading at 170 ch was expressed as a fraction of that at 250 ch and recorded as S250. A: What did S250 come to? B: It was 1.00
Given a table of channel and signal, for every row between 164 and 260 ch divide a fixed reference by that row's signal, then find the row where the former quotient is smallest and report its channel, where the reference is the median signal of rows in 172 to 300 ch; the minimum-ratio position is 242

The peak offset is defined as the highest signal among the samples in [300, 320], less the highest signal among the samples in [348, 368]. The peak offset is 0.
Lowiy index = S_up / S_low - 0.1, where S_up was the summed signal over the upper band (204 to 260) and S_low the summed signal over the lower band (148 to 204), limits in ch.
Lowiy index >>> 0.914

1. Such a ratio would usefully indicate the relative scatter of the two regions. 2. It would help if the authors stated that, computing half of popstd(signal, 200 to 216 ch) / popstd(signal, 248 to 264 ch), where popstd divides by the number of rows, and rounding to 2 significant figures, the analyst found 0.17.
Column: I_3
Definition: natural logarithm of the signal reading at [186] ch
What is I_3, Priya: 5.13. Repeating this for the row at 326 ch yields 5.04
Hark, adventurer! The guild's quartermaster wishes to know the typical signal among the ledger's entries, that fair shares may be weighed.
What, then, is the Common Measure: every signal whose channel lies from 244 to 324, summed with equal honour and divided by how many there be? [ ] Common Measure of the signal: 161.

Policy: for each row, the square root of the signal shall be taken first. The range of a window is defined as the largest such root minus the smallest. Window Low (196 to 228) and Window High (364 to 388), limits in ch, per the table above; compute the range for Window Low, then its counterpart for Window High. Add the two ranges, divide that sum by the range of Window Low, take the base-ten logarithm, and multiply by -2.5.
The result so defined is -1.8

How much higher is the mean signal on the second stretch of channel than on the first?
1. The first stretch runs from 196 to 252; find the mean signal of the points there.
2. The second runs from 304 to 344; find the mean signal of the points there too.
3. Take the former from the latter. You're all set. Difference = -11.0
